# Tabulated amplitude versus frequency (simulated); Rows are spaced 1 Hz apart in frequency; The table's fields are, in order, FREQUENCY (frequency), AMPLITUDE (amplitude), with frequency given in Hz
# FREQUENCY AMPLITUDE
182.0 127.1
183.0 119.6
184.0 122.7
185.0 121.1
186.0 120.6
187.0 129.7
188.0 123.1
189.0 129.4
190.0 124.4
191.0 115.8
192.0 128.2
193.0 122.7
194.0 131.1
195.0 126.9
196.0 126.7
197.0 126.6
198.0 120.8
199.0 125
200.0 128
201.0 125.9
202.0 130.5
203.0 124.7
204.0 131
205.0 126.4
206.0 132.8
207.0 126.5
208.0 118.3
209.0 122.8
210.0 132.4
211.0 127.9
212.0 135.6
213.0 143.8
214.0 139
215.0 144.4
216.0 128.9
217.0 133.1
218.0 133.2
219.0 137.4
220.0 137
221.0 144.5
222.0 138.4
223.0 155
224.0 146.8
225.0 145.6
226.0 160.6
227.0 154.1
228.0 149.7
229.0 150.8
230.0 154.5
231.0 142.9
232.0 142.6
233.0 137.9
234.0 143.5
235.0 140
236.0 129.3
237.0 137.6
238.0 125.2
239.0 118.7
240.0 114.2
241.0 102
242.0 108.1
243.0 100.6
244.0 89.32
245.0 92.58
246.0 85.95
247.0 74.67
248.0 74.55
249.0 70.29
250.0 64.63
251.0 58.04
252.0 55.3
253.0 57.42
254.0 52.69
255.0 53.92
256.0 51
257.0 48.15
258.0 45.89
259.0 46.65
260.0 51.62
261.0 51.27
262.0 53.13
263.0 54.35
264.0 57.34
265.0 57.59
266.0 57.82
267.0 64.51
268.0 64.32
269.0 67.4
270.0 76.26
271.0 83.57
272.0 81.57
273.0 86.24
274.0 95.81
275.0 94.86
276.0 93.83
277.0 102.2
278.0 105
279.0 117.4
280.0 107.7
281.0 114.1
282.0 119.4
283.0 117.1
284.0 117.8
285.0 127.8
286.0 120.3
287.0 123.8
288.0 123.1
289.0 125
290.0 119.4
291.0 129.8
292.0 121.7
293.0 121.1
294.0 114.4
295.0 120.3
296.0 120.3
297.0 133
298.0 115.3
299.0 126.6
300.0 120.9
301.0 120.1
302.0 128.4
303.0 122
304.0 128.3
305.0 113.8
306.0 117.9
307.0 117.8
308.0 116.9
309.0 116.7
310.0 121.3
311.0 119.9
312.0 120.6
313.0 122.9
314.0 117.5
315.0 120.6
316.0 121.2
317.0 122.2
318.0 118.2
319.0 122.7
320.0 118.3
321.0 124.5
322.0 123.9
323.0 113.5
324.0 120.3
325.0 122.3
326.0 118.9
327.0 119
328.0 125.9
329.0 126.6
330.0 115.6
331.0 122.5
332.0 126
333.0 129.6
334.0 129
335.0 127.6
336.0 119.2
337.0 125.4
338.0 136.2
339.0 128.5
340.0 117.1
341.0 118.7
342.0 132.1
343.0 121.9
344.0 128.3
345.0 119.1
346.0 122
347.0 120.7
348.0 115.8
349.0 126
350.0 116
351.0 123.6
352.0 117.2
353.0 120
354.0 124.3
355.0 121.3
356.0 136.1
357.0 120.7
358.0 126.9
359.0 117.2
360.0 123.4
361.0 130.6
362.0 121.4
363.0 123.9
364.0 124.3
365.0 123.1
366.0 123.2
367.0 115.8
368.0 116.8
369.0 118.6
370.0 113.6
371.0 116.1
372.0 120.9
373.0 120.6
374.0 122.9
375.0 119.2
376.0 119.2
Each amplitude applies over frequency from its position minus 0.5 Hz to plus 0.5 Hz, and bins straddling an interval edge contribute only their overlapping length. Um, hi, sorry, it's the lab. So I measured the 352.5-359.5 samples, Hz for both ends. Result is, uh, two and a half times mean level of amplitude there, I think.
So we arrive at 309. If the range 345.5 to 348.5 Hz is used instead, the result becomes 299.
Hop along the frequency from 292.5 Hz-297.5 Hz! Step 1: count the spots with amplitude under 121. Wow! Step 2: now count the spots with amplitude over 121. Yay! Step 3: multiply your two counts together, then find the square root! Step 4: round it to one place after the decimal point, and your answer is 2.4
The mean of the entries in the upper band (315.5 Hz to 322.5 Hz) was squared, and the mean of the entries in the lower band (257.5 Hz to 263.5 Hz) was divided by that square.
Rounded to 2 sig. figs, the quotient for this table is 0.0034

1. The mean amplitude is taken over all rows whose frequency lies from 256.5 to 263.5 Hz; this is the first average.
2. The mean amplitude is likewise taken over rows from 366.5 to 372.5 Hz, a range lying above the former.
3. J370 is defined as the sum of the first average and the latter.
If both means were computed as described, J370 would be 167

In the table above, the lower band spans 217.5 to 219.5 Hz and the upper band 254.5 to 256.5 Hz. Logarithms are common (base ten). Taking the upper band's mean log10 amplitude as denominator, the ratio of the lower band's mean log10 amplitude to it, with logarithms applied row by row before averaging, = 1.24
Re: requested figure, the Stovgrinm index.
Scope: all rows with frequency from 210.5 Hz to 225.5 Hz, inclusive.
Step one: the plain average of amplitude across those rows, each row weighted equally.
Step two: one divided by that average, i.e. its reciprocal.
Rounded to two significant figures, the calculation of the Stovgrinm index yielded 0.0072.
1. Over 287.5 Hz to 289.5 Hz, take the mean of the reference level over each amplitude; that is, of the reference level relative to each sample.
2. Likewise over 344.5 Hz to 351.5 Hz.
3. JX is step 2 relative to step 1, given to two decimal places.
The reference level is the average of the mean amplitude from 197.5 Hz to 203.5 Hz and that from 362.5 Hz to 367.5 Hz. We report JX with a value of 1.03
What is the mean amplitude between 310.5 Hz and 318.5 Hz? 120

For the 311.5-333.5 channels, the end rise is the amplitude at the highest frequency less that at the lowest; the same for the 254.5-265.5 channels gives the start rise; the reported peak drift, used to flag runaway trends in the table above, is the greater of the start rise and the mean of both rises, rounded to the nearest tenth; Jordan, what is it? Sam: 6.3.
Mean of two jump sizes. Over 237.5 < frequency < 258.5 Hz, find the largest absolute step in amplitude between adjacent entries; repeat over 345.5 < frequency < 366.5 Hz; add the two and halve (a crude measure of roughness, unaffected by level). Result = 13.8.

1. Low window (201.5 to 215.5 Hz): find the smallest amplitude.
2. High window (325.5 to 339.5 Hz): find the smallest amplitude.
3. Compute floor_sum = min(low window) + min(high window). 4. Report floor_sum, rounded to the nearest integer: 234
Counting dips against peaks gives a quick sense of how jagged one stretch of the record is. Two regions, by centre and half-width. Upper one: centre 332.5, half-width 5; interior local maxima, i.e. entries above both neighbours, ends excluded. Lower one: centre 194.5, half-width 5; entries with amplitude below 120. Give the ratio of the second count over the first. 0.50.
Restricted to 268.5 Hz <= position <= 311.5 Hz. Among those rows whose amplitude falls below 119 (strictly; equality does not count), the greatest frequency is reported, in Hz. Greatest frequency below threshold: 309.0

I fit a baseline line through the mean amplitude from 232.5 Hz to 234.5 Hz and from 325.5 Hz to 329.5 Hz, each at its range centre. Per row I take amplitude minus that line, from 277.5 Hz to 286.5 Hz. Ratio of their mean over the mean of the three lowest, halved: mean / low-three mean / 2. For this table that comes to 0.33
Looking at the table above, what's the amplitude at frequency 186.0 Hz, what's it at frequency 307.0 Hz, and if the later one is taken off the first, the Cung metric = 3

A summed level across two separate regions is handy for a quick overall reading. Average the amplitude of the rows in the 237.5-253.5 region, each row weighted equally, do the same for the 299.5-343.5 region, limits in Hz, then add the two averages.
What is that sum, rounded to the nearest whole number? 209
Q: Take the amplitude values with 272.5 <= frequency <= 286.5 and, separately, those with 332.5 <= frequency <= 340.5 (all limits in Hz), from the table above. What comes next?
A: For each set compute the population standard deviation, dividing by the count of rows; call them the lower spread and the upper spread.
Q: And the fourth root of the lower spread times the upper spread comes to 2.9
